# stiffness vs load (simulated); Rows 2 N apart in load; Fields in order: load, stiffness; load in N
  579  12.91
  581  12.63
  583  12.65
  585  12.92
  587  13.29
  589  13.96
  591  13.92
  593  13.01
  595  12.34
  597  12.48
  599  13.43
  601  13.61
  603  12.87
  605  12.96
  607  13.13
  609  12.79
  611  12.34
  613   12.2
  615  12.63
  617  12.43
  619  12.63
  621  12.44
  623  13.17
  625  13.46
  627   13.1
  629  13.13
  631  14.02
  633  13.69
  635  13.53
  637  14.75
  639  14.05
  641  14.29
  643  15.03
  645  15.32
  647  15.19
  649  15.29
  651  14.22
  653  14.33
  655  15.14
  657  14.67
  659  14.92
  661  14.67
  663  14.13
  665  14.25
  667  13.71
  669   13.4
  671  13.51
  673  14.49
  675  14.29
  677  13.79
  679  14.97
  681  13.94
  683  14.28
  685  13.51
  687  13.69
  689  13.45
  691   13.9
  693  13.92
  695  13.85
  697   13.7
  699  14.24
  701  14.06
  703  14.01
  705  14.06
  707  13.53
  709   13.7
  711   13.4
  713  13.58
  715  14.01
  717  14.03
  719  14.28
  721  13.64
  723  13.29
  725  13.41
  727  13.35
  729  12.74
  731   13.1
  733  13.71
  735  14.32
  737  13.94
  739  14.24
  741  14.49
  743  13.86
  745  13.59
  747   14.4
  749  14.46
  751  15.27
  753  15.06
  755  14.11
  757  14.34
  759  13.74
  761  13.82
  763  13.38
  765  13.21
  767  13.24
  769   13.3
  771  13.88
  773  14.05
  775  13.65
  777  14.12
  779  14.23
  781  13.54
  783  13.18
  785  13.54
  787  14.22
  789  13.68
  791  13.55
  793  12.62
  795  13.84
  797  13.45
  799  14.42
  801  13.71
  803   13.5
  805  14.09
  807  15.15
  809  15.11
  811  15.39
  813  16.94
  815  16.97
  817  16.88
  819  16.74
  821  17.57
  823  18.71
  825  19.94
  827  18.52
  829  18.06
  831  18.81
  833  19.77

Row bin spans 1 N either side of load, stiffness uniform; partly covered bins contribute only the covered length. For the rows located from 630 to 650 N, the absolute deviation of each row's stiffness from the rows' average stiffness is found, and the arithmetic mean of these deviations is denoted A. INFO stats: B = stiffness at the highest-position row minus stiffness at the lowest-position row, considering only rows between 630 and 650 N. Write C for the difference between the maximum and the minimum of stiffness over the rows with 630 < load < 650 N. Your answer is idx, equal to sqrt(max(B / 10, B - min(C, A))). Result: 0.8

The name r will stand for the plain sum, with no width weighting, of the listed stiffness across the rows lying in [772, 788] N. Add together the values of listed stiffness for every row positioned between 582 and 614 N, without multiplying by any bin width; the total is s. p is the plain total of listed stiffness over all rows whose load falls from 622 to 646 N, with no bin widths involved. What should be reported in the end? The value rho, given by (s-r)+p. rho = 265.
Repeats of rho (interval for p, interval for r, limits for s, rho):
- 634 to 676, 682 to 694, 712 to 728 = 330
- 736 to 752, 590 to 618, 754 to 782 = 127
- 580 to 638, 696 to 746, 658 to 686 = 233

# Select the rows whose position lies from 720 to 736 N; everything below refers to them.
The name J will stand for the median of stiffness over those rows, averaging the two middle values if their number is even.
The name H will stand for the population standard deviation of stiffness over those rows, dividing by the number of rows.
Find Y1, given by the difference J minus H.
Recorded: 12.9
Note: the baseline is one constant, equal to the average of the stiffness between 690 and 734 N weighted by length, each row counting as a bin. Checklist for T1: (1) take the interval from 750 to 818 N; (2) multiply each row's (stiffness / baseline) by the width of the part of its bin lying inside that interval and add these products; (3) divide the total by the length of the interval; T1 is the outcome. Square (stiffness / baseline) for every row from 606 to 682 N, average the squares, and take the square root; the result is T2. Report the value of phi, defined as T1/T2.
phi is 1.02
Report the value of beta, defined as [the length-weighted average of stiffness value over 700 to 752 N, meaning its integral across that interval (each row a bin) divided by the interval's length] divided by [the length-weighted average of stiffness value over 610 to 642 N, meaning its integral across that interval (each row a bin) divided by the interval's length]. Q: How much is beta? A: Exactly 1.05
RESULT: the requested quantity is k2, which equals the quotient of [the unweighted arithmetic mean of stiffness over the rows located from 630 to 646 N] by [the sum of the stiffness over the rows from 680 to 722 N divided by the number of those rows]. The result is 1.04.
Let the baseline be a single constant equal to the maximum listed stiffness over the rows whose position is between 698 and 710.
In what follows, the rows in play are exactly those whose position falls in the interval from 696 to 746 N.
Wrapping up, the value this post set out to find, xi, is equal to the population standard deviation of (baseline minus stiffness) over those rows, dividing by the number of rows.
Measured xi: 0.41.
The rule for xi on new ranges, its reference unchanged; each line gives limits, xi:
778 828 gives 1.98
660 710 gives 0.39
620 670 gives 0.77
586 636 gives 0.53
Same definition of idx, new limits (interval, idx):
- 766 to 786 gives 0.2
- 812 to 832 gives 1.0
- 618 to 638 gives 1.3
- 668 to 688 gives 0.2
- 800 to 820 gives 1.4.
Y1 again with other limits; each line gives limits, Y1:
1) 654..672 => 13.7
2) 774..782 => 13.6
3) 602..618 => 12.4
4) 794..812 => 13.4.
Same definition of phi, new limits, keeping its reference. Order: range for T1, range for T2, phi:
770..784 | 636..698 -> 0.97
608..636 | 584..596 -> 0.98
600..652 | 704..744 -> 0.99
